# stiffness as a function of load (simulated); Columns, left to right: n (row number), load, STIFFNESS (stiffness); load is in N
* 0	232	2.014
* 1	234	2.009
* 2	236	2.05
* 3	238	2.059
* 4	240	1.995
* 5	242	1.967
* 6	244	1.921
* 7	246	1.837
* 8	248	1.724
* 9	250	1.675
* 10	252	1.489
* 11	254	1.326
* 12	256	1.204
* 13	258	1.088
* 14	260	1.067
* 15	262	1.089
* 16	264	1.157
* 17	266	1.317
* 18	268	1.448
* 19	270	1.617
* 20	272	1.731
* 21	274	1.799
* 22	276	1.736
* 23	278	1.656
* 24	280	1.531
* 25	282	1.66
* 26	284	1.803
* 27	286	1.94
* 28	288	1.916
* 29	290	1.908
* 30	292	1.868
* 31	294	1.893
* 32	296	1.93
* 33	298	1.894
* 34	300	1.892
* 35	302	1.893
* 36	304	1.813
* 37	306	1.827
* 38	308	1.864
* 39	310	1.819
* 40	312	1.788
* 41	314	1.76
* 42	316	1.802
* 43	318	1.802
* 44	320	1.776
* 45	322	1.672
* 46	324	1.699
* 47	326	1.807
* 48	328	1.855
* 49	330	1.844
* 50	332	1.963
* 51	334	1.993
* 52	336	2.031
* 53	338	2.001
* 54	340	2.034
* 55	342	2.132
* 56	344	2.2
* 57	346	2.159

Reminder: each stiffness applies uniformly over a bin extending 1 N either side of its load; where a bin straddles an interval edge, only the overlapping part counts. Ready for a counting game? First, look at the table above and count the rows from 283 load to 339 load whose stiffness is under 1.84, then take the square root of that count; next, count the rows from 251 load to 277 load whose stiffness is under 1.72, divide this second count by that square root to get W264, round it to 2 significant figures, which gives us 2.9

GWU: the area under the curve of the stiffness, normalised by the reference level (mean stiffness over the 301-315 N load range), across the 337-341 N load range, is 4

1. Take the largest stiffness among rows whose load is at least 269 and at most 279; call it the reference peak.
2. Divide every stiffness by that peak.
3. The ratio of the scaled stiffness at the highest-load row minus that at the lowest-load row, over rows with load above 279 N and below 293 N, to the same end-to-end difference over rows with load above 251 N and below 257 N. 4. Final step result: -1.2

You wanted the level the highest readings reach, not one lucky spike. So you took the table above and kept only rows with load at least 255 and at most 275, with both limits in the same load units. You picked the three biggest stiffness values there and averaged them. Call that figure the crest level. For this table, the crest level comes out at 1.72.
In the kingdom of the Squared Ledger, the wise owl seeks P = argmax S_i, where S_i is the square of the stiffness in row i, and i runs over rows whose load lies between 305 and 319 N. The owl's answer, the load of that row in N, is 308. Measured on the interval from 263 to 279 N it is 274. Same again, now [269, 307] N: 286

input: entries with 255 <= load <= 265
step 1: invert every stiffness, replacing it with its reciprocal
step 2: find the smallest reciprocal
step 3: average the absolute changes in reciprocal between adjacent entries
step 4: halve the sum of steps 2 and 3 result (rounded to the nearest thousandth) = 0.438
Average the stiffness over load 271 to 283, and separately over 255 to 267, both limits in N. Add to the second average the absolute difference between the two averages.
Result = 1.69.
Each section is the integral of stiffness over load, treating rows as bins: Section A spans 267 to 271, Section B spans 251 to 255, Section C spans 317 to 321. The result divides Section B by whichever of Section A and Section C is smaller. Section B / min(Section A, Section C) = 0.92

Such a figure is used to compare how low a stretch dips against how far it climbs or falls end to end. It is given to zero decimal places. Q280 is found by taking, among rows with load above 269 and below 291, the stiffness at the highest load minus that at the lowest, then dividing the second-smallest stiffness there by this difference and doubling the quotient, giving 11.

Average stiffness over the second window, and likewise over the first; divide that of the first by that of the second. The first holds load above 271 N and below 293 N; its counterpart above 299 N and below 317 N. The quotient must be 0.97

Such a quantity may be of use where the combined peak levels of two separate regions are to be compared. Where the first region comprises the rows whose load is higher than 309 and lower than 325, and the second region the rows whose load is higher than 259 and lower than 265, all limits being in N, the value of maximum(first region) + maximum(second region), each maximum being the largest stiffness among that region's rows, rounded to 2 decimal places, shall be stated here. 2.98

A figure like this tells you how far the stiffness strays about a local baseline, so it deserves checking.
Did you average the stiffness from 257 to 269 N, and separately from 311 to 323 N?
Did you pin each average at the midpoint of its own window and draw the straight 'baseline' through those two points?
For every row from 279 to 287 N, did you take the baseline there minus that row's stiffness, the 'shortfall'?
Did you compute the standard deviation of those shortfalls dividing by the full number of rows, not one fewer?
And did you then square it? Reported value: 0.017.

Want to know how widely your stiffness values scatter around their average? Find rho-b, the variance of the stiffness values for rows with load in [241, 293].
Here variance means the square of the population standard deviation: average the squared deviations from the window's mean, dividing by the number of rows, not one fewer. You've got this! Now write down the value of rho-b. 0.084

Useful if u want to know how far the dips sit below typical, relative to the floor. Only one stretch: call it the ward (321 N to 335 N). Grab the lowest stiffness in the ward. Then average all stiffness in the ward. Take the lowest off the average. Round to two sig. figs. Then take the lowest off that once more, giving -1.5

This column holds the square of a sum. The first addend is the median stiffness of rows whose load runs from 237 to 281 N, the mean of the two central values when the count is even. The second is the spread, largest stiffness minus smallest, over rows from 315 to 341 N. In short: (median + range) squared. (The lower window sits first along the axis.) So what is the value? 4.0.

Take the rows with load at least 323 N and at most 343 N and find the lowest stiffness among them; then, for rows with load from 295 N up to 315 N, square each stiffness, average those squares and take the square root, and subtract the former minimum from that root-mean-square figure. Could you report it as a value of 0.15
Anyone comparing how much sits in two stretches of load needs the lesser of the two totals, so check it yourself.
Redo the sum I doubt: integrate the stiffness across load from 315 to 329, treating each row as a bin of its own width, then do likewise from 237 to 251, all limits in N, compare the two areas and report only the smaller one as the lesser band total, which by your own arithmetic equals 25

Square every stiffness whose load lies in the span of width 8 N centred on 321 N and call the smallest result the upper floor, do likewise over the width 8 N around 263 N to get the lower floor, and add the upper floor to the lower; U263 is 3.9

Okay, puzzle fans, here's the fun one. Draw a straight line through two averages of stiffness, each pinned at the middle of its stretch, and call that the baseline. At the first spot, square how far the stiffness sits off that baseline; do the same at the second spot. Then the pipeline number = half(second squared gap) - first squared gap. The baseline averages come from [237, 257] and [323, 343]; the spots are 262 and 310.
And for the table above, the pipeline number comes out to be -0.445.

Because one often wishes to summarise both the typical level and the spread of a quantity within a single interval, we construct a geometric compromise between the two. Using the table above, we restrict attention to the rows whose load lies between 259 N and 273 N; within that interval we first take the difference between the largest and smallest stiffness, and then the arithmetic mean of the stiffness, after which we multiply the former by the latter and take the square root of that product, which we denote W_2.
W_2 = 0.95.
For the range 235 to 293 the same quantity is 1.28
